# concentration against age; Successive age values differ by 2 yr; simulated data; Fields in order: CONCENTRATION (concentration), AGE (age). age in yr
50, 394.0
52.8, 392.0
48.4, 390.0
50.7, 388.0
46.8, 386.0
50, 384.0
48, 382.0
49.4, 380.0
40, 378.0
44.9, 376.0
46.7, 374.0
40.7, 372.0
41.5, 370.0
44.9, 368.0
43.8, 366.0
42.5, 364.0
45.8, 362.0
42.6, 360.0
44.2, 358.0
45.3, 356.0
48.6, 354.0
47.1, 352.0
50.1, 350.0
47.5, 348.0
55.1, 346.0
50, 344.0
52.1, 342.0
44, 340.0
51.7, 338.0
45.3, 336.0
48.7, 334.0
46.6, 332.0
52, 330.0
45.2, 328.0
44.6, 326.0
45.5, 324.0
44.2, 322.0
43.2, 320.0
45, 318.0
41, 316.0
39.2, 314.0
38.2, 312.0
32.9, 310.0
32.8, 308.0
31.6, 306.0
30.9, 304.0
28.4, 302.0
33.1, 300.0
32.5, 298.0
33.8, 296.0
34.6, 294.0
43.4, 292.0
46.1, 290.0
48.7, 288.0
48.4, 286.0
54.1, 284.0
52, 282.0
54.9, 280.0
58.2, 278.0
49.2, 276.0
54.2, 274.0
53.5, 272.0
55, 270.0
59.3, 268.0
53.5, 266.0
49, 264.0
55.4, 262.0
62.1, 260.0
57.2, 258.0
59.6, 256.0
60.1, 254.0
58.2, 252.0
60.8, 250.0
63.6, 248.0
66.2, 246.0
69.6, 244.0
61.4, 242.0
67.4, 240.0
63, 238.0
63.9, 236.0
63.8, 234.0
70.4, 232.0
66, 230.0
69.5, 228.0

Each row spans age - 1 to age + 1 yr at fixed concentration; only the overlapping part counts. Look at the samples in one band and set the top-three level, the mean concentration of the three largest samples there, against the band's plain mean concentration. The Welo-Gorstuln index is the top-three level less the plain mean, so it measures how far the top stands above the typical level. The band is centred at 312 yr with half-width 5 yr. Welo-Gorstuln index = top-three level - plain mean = 2.65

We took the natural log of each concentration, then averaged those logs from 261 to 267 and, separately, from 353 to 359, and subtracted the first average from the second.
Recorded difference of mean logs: -0.13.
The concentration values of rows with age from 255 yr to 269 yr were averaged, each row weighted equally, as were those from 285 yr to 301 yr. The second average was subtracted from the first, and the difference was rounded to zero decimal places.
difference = 17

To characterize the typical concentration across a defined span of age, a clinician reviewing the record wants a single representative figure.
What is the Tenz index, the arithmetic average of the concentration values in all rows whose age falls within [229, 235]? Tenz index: 67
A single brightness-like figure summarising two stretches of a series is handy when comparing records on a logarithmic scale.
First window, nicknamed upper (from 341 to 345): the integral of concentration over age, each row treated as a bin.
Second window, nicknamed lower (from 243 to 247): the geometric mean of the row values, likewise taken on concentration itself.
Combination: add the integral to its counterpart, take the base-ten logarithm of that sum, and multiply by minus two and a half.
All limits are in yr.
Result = -6.09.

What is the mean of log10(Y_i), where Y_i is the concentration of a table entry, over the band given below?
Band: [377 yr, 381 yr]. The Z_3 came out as 1.65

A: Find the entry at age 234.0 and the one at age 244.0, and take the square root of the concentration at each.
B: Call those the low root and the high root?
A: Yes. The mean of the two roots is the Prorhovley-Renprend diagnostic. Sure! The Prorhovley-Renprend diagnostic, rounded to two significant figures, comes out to 8.2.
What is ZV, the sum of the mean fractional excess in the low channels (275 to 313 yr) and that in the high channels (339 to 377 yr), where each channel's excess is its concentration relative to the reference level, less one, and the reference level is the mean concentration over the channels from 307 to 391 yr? -0.1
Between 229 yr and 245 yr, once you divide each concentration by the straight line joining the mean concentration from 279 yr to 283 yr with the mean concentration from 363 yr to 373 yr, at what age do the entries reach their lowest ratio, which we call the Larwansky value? 242.0 yr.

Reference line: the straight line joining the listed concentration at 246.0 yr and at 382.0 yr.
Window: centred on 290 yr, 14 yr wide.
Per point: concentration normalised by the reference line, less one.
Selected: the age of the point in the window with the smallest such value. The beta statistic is 296.0 yr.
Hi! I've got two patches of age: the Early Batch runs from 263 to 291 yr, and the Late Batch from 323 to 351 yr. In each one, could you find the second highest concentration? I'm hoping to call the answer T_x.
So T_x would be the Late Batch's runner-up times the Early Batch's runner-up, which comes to 3032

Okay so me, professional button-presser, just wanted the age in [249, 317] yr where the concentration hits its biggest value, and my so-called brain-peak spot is 260.0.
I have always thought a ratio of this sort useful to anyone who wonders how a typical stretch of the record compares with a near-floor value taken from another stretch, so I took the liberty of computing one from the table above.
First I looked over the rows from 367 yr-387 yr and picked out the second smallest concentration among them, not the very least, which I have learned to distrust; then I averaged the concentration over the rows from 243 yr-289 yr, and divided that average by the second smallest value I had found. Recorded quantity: 1.39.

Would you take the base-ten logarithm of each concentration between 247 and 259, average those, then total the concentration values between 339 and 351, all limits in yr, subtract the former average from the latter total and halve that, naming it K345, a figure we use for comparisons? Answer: 149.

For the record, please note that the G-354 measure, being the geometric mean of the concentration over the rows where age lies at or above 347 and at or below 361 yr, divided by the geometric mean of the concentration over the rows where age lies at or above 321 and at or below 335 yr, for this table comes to 1.00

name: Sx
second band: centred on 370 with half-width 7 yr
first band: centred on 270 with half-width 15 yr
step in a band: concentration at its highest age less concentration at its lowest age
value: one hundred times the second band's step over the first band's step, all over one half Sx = -87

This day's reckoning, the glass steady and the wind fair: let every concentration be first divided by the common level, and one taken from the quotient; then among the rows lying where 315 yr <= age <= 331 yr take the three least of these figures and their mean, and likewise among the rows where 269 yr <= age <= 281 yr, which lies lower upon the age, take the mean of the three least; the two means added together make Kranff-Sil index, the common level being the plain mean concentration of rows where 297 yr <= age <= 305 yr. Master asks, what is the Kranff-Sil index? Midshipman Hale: 1.0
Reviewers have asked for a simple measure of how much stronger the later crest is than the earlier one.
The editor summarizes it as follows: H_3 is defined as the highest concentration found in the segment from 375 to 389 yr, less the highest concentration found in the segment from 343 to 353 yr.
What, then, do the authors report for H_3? -4.4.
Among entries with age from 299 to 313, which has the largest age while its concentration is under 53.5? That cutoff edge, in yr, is 312.0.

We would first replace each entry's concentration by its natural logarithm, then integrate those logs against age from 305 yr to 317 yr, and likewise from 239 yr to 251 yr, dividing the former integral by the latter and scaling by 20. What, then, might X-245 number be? 17.2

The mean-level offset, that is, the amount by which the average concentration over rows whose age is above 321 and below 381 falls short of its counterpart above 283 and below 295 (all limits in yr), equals -0.5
